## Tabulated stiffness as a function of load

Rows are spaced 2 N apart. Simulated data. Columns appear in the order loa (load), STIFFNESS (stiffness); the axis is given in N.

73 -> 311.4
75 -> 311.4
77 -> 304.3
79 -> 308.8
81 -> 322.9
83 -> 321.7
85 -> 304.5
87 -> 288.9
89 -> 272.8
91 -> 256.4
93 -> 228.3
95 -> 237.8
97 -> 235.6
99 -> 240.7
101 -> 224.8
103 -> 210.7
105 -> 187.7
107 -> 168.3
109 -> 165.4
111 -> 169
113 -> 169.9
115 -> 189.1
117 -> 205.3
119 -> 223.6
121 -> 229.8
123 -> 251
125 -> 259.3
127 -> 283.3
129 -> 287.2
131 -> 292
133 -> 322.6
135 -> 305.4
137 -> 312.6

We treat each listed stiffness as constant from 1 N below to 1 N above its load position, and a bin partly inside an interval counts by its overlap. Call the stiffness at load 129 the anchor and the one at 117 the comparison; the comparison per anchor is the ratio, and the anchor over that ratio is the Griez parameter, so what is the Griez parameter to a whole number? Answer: 402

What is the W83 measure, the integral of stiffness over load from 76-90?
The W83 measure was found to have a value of 4248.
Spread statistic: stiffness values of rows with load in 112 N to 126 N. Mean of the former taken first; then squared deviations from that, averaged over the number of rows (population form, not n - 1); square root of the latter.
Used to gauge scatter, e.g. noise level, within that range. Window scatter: 30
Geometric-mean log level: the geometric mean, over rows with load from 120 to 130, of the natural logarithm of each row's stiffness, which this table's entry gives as 5.56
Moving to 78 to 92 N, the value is 5.69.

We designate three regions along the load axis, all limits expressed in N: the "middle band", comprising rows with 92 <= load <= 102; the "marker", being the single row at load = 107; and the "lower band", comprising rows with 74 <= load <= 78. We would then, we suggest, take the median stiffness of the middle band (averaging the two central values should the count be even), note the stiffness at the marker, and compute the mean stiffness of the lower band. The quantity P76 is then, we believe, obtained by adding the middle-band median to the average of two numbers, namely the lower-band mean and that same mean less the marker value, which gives 459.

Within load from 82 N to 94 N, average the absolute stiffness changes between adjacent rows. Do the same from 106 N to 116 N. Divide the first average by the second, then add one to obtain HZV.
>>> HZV 3.81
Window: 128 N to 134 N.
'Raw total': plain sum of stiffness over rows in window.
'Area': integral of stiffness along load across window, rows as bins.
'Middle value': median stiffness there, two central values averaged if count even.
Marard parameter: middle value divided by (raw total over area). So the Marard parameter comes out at 584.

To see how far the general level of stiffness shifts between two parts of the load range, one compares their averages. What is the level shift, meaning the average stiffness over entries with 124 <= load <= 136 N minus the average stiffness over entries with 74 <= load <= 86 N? -21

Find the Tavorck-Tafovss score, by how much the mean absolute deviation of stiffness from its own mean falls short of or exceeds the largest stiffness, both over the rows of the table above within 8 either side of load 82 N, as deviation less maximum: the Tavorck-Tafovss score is -311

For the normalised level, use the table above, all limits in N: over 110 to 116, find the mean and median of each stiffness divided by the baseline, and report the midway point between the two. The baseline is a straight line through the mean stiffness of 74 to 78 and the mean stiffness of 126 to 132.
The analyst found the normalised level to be 0.59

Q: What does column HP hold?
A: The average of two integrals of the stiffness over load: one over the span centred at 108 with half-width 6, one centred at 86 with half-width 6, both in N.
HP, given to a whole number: 2838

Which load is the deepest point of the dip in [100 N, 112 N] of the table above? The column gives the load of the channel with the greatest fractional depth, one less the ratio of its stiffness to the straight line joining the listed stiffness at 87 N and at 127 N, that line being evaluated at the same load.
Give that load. 109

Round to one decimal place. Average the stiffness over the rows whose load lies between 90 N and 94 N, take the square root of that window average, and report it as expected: 15.6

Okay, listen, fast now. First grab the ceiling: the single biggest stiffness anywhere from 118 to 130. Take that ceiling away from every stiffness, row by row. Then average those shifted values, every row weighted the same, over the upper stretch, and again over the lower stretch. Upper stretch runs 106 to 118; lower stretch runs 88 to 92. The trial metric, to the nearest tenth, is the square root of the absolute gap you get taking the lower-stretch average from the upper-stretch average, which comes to 9.3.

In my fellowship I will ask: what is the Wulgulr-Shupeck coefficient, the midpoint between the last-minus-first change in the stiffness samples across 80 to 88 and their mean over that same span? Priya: 138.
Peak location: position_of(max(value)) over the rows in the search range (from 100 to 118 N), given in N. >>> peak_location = 101 N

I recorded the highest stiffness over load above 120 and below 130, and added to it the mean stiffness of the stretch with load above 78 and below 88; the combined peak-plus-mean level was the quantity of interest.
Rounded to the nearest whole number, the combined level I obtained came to 597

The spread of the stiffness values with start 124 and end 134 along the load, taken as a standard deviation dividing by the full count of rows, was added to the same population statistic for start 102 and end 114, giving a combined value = 36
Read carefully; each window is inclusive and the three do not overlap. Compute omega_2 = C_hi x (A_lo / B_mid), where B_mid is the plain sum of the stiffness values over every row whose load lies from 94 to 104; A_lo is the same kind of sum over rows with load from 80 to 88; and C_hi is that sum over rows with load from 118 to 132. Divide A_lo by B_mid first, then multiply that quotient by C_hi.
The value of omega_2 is 1967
